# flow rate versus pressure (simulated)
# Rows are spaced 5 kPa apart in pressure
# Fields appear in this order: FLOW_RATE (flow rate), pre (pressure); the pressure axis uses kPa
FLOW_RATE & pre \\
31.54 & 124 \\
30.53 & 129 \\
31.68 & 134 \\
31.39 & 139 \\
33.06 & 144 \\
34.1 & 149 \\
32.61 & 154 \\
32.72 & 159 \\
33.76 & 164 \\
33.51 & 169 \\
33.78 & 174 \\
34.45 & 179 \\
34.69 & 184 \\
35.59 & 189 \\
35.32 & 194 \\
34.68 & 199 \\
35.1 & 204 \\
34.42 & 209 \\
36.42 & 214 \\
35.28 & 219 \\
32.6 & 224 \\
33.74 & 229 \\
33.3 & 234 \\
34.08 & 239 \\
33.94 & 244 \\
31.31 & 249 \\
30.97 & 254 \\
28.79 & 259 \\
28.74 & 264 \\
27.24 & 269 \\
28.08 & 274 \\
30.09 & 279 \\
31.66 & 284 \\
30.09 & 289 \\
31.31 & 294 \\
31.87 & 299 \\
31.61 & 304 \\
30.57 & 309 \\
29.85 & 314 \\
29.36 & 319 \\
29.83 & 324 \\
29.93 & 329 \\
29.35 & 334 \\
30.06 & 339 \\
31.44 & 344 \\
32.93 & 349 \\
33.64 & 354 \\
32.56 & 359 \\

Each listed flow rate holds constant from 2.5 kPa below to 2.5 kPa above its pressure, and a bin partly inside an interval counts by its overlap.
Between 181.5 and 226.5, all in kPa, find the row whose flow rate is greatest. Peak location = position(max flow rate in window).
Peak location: 214 kPa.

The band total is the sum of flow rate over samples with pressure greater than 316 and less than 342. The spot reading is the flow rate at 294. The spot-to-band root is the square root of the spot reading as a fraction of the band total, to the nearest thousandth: 0.459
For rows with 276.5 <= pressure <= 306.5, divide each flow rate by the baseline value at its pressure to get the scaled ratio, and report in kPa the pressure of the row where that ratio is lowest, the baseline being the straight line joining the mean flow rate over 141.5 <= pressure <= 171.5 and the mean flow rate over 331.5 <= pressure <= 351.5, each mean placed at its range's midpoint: 279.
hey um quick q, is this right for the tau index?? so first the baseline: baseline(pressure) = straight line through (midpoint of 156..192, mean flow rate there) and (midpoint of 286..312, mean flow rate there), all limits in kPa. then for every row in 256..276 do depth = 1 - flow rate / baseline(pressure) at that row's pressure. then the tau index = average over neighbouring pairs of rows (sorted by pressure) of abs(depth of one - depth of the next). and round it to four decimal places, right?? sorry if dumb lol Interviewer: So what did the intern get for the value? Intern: 0.0251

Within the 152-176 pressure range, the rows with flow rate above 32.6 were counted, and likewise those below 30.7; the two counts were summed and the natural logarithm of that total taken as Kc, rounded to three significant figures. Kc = 1.61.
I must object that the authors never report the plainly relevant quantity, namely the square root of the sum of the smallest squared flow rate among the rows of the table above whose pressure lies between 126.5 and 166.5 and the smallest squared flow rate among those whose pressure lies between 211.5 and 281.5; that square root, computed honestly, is 40.9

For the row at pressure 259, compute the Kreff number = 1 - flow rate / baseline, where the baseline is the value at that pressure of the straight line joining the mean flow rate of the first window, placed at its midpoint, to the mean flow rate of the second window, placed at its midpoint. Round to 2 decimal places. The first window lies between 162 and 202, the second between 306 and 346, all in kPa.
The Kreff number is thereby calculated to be 0.10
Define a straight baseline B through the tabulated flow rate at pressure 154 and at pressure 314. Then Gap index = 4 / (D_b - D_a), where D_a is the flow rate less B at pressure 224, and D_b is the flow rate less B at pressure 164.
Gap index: 32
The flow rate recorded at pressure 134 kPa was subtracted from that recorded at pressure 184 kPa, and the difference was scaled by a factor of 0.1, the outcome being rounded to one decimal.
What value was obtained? 0.3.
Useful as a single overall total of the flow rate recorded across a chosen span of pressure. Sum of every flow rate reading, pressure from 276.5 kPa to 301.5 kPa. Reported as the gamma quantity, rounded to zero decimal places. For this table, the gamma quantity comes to 155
